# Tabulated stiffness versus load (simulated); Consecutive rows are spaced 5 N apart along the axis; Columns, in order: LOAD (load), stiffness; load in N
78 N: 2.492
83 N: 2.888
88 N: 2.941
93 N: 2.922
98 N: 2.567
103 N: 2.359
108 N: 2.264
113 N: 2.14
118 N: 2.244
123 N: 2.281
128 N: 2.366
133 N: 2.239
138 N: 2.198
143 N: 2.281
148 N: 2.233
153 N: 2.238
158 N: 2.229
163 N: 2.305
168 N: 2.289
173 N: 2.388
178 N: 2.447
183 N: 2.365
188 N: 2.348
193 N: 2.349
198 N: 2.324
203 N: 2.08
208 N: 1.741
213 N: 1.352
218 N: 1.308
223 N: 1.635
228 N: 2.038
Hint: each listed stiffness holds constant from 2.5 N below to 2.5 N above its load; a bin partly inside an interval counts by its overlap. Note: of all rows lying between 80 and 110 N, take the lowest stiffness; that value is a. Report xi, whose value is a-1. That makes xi 1.26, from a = 2.264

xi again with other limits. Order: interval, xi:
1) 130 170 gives 1.20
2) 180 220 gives 0.31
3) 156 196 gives 1.23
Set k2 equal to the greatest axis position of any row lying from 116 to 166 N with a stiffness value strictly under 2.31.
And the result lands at 163 N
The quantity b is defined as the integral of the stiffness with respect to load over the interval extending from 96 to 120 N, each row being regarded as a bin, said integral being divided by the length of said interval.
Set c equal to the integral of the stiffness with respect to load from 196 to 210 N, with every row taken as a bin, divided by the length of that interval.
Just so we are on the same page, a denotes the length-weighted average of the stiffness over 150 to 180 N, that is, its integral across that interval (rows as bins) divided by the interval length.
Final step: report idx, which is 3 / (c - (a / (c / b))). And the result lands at -5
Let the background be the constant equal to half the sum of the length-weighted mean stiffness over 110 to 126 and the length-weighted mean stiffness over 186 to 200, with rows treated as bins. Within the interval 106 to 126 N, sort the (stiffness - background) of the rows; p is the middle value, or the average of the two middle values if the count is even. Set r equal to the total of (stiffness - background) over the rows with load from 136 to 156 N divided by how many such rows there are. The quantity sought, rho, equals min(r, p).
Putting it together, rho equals -0.047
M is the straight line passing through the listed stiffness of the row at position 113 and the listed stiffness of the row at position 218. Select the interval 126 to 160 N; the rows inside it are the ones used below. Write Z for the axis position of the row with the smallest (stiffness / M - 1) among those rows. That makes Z 133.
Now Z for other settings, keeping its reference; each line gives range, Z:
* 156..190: 158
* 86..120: 113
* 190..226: 218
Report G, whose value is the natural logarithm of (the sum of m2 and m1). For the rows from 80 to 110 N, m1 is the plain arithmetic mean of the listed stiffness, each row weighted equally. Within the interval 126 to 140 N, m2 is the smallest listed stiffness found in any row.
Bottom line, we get 1.58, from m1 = 2.7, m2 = 2.198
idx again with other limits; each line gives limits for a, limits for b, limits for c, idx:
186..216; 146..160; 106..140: 12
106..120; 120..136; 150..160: -83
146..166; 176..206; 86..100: 3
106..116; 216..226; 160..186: 3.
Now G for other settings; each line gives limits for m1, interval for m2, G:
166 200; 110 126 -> 1.50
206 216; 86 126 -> 1.30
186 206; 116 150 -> 1.50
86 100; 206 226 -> 1.42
